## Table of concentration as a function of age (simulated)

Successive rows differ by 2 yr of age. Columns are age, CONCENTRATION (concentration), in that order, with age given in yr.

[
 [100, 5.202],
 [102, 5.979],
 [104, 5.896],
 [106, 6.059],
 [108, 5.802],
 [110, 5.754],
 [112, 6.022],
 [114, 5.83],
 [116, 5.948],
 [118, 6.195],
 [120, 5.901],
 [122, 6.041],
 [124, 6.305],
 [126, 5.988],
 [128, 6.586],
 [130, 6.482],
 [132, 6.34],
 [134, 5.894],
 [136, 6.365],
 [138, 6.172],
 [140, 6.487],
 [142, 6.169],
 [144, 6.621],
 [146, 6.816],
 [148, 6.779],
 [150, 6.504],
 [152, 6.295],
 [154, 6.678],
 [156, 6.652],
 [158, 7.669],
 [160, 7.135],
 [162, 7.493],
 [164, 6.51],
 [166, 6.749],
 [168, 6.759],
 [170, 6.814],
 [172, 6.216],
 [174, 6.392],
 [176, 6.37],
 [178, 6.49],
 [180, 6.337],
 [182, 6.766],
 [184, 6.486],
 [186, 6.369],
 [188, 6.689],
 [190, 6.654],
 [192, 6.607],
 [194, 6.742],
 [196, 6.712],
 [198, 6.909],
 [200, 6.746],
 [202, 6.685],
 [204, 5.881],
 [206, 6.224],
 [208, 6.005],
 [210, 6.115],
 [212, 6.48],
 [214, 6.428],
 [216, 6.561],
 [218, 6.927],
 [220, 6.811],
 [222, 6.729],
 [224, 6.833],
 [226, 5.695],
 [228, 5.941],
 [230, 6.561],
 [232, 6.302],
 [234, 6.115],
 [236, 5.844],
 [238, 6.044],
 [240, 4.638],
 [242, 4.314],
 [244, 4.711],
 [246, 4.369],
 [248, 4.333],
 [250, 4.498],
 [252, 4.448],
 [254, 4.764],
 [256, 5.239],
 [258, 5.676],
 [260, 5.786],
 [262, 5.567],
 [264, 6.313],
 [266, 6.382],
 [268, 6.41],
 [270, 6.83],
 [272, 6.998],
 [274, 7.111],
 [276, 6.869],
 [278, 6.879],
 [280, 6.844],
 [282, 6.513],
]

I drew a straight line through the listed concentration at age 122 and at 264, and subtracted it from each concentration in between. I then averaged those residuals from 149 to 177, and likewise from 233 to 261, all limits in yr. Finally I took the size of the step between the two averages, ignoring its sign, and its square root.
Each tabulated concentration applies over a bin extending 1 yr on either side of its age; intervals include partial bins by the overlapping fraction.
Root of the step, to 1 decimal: 1.4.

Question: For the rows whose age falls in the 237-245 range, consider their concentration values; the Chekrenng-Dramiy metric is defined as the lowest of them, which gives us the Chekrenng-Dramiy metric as 4.314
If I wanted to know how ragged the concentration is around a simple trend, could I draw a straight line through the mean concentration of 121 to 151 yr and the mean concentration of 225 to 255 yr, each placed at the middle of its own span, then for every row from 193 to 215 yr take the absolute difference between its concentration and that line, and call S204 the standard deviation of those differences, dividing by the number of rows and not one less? 0.29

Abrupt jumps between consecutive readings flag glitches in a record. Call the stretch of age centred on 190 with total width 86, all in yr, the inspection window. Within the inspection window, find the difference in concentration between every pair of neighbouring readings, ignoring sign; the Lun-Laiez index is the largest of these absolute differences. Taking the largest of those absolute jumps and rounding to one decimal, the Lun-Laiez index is 1.1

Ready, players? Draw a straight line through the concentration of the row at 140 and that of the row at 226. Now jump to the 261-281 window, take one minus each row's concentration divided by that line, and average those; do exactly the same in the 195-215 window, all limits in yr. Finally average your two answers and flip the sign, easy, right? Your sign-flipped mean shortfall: 0.17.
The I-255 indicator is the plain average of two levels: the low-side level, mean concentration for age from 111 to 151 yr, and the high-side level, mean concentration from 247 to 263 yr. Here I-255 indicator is 5.7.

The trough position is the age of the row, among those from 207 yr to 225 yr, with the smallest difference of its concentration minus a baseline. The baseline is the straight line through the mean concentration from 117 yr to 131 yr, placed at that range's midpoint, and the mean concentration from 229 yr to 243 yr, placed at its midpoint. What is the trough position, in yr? 208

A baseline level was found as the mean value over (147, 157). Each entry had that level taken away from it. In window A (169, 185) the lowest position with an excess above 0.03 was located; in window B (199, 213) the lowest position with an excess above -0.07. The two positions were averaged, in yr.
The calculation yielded 185 yr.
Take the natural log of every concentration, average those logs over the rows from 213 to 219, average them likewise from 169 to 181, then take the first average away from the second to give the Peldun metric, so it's 0.0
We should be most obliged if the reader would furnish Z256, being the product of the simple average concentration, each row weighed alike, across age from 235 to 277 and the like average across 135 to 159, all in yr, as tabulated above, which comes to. 37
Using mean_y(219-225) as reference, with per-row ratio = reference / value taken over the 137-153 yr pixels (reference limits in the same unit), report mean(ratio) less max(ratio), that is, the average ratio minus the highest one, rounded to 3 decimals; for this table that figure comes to -0.051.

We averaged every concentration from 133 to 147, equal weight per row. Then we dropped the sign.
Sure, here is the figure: 6.4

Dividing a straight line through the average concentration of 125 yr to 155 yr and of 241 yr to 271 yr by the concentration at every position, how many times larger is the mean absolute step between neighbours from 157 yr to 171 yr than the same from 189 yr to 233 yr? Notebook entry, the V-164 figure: 1.2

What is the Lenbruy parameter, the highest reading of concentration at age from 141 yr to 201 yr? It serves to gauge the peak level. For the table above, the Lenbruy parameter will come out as 7.669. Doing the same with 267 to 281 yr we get 7.111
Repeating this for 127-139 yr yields 6.586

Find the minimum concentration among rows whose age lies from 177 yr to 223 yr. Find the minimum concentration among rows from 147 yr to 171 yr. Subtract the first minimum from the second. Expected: 0.4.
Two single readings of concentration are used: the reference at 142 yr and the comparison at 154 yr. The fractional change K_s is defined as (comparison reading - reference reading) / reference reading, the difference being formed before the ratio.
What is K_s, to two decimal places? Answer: 0.08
